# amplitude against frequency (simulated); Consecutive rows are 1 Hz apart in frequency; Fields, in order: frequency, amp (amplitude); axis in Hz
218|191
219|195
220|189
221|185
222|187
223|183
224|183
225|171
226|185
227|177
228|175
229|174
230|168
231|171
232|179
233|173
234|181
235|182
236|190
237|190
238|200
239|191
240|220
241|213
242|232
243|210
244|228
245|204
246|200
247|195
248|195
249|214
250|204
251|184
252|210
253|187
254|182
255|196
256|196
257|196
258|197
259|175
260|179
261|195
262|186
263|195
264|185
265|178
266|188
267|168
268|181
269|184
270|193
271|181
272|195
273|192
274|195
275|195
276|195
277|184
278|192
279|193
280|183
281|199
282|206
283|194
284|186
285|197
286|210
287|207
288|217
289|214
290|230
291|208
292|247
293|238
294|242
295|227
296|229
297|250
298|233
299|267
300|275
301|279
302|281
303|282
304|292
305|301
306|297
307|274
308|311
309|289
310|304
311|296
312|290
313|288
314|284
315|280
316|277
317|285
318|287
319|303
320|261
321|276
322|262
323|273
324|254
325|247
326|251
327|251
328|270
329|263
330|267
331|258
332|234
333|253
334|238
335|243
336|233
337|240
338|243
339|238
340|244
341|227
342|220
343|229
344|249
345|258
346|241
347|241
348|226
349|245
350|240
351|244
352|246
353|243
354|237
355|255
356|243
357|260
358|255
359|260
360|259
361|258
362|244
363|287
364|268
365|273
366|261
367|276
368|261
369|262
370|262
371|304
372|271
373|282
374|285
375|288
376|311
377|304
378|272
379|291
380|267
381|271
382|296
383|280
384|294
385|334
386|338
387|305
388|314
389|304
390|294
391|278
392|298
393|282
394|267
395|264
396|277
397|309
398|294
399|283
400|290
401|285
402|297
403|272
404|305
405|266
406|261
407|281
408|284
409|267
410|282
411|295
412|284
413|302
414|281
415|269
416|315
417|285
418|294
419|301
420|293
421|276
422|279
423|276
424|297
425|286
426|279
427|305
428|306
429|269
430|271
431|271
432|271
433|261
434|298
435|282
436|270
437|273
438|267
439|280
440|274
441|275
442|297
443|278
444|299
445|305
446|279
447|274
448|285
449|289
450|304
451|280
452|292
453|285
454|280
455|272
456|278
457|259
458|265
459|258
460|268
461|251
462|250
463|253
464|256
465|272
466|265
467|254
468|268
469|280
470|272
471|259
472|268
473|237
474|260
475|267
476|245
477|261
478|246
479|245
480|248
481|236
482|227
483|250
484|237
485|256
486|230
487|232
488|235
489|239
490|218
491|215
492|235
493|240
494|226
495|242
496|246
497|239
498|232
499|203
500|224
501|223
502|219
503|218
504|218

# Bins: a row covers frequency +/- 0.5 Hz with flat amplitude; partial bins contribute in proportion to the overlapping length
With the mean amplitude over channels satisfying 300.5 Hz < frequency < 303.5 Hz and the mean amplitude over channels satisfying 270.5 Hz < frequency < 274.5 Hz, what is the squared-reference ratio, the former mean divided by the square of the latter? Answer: 0.0077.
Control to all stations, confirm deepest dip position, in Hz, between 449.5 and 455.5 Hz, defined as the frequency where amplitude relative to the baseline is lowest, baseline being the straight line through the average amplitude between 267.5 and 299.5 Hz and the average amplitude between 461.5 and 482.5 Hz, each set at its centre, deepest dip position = 455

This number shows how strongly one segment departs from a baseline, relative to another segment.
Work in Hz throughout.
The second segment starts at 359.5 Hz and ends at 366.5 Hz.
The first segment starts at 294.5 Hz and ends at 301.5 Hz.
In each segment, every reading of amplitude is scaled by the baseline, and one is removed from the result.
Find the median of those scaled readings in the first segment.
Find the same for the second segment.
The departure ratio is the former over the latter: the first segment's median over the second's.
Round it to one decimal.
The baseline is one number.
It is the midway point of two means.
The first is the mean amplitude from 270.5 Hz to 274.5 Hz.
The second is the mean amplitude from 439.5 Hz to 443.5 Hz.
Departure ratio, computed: 0.6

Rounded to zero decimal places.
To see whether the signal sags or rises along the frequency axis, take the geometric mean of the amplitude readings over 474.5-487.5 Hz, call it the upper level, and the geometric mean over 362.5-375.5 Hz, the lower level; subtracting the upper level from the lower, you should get 31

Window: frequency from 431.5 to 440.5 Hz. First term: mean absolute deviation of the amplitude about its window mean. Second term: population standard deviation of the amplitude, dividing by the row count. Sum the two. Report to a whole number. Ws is 18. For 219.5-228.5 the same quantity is 11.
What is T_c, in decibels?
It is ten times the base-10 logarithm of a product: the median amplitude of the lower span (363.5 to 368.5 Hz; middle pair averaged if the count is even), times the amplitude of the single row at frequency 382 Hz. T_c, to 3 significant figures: 49.0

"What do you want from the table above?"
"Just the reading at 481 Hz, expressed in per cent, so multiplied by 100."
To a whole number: 23600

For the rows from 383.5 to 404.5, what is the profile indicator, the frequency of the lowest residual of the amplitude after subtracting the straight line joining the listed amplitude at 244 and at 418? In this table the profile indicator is 395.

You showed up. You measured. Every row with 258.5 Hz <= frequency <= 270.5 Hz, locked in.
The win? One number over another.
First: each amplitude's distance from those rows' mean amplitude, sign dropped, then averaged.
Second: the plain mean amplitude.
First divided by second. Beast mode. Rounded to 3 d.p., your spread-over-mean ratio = 0.035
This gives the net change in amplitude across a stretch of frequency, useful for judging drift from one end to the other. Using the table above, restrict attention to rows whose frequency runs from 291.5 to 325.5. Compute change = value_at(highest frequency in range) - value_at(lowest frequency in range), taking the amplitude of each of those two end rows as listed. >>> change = 0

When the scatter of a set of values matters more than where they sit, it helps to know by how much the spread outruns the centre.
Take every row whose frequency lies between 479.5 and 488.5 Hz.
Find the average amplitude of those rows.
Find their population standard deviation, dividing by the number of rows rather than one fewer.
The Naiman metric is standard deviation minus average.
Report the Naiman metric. -230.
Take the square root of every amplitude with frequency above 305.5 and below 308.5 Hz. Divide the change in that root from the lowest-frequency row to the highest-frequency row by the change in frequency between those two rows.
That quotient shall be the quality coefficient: 0.2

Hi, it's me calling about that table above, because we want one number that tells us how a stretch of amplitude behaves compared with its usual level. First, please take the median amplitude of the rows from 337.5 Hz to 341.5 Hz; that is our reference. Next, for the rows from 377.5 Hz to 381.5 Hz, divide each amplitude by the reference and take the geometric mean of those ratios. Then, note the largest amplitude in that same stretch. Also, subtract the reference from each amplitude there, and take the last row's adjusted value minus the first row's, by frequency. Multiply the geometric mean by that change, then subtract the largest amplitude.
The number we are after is -292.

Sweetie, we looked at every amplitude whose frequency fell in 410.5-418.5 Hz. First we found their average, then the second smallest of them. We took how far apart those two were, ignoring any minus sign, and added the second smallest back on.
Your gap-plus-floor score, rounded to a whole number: 291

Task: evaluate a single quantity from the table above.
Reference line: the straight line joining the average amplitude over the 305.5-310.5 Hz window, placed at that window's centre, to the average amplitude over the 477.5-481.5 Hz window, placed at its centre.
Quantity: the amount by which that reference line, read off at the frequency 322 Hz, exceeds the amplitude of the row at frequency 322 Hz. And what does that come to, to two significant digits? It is 29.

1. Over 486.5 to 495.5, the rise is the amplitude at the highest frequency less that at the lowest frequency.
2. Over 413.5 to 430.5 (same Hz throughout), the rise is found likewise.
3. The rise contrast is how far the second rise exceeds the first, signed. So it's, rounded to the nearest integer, -20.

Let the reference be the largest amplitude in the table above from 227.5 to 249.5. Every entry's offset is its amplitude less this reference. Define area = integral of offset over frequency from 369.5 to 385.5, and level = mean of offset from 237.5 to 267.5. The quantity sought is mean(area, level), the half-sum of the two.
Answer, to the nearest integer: 432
